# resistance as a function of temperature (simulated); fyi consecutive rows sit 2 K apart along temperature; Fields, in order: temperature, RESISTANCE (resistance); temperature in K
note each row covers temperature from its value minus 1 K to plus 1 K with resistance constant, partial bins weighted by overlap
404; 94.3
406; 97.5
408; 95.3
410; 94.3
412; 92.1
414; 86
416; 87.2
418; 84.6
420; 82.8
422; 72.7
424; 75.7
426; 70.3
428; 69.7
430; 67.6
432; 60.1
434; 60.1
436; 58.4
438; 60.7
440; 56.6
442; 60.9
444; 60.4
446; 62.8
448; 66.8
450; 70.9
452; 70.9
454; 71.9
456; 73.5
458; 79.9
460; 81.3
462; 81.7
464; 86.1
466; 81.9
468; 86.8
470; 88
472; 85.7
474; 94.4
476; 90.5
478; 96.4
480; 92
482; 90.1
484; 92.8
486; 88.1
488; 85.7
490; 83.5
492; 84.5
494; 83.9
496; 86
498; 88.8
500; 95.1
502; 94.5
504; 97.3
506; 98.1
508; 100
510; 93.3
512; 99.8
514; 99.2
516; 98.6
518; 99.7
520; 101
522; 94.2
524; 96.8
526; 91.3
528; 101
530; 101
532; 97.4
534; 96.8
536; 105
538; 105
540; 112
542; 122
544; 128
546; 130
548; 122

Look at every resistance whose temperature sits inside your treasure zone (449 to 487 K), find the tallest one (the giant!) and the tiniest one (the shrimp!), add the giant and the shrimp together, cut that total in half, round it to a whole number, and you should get 84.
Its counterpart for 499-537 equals 98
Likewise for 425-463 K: 69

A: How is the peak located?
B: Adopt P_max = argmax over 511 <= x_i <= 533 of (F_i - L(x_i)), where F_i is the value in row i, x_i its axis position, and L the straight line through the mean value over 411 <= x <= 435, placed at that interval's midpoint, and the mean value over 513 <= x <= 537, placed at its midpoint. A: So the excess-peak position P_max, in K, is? 512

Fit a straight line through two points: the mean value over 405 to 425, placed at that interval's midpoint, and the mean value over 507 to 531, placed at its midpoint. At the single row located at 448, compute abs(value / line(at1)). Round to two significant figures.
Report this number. 0.74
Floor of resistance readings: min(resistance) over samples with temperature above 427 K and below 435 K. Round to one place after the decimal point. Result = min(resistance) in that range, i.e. 60.1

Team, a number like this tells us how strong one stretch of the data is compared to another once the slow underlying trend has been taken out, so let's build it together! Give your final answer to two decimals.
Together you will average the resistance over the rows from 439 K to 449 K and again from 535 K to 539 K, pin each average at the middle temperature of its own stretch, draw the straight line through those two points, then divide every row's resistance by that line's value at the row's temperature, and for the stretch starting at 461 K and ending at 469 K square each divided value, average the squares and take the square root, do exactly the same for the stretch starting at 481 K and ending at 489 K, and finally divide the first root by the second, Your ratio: 1.07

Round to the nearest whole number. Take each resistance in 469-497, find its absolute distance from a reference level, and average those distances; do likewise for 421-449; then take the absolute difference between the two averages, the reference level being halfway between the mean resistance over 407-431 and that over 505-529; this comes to 22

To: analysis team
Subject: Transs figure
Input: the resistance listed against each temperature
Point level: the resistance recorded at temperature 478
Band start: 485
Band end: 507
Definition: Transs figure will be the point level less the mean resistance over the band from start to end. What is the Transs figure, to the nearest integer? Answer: 7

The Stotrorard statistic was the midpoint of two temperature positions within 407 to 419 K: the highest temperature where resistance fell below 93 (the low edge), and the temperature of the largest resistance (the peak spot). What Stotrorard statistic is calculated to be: 413 K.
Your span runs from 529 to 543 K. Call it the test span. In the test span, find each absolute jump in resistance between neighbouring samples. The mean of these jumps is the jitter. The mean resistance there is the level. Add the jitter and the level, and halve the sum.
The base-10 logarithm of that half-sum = 1.74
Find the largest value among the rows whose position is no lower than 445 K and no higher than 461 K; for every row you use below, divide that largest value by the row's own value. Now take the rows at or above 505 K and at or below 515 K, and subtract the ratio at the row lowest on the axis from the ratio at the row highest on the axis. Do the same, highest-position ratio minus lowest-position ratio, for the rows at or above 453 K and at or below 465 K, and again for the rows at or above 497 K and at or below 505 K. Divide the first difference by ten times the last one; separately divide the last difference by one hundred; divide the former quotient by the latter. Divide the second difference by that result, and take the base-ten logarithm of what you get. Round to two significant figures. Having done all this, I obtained -1.9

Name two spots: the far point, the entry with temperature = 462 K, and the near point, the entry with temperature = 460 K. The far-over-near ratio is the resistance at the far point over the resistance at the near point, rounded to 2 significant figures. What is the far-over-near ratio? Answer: 1.0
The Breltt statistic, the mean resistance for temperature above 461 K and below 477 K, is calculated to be 87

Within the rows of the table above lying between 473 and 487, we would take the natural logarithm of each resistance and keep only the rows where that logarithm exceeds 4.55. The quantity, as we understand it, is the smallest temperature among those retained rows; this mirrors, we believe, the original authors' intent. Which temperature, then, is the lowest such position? 478 K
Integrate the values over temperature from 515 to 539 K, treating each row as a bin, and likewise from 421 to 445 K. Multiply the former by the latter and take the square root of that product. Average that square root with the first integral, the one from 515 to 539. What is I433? 2146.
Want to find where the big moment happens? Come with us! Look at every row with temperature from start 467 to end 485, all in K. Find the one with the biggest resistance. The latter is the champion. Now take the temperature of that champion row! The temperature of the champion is 478 K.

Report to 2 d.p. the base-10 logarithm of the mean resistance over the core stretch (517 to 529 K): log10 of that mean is 1.99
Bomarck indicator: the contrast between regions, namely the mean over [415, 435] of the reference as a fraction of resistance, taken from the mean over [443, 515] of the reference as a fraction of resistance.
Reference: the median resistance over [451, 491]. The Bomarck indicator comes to -0.17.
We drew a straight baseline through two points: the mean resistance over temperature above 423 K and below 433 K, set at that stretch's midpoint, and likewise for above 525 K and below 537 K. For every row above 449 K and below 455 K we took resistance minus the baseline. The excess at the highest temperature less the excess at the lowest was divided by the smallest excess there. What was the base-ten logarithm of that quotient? -1.5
